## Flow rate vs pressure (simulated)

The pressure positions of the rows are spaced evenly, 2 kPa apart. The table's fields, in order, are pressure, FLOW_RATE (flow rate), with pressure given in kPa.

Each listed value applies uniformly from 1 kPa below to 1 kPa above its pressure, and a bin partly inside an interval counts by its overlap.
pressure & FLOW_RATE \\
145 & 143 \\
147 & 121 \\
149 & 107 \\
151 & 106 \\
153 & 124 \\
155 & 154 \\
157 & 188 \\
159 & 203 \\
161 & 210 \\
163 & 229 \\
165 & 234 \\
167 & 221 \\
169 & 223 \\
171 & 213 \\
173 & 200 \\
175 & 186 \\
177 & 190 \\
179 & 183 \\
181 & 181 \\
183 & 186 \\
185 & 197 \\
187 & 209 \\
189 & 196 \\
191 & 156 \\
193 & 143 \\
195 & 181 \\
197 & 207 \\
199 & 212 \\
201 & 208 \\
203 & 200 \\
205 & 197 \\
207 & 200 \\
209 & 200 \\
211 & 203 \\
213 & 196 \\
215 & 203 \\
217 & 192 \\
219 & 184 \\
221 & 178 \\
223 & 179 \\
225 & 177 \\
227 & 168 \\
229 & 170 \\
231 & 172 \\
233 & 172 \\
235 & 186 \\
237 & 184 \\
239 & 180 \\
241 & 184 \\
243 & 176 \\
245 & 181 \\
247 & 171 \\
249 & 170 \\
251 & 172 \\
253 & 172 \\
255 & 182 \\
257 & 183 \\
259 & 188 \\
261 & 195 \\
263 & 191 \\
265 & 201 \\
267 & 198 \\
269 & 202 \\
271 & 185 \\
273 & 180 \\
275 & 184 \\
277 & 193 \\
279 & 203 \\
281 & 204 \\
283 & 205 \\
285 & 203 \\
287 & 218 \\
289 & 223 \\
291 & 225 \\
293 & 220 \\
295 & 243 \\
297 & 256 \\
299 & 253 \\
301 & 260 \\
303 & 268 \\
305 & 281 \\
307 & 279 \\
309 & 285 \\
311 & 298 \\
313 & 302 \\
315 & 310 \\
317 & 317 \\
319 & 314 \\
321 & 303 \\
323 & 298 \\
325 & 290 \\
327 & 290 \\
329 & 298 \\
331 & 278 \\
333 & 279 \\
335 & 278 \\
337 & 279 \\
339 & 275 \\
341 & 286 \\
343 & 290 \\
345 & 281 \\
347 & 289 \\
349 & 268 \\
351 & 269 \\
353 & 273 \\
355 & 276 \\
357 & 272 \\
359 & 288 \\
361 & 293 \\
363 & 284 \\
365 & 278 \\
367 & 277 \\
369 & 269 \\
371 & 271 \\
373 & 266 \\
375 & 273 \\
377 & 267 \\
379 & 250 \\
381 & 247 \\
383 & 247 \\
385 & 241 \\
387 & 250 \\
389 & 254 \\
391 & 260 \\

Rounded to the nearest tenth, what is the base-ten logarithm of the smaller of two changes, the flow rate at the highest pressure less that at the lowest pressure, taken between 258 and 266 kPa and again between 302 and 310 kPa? 1.1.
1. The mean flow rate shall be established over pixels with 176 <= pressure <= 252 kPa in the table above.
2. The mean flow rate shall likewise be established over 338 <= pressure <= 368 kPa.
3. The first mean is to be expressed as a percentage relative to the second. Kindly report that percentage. 66.2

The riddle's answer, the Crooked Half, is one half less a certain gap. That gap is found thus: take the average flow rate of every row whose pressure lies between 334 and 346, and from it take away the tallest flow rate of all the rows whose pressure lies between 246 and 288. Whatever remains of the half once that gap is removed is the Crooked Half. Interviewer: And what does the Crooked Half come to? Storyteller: -63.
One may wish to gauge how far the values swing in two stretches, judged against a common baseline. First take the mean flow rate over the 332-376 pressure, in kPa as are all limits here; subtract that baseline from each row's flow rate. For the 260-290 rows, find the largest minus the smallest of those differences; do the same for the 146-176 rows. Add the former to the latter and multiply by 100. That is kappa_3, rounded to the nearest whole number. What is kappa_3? 17100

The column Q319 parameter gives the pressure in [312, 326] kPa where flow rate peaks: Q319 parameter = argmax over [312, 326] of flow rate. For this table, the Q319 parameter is 317 kPa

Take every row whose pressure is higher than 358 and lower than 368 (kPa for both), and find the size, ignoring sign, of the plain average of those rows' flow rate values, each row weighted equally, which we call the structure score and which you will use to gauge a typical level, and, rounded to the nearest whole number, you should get 284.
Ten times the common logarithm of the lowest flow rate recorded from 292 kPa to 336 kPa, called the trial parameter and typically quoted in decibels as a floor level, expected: 23.4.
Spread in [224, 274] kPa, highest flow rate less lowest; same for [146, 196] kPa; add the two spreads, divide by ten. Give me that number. 16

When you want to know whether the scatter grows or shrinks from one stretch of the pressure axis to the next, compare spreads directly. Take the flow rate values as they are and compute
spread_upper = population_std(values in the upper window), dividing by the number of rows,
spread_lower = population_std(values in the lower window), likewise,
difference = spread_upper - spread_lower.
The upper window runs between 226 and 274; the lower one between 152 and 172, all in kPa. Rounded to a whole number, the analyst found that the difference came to -24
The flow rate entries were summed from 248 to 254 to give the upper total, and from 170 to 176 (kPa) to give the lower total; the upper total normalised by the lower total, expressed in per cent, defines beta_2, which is 86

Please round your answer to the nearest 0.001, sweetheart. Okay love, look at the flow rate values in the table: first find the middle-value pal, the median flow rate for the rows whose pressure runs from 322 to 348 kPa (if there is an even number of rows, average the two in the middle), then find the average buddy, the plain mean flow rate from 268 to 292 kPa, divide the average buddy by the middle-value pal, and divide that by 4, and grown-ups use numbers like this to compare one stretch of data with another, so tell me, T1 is 0.177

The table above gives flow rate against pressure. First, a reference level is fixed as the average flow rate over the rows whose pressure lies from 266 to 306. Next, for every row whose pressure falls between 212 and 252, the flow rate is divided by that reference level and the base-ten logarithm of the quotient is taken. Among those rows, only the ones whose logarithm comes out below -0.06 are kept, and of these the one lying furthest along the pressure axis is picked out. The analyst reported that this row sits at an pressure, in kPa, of 251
